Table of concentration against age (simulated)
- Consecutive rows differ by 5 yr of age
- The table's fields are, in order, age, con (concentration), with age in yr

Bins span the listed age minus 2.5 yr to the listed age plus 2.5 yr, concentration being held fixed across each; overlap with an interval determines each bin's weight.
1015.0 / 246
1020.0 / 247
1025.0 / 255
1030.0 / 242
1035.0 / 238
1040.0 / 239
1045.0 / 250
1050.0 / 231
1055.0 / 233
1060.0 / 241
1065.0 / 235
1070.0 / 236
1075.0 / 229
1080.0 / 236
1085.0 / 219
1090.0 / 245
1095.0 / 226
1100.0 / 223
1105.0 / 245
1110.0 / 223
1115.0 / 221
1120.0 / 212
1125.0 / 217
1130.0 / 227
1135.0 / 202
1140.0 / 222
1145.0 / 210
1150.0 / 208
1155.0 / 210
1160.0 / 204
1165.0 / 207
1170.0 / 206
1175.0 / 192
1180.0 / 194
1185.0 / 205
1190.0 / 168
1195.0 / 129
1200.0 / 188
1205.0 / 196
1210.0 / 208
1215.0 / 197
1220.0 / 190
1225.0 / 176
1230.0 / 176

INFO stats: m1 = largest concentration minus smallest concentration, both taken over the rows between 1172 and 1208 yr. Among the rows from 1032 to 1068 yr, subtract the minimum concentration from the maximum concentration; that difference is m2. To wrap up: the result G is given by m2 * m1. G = 1444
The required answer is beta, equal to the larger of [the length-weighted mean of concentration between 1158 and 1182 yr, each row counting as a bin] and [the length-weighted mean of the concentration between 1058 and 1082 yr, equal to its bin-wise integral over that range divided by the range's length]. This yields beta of 235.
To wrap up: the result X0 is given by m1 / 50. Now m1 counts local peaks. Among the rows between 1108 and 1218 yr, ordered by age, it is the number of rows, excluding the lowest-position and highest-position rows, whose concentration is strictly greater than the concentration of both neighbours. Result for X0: 0.12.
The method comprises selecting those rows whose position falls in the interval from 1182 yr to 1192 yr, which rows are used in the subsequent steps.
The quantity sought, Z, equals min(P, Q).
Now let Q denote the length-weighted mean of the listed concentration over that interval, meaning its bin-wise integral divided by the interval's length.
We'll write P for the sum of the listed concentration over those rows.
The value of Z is 188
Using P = 373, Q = 188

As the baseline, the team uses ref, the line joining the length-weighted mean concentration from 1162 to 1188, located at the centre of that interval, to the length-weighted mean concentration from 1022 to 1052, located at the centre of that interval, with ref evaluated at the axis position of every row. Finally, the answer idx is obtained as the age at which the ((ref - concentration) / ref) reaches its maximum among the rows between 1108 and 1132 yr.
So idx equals 1120.0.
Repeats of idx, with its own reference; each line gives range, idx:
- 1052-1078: 1055.0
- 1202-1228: 1225.0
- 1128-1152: 1135.0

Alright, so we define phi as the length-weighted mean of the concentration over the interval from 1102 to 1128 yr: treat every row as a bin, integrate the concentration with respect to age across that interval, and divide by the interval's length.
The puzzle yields 224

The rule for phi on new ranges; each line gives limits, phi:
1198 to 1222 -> 196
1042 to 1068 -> 238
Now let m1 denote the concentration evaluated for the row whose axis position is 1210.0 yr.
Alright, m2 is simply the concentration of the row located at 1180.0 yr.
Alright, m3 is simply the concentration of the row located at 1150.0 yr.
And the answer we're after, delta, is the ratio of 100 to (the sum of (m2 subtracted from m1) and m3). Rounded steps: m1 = 208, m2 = 194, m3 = 208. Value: 0.45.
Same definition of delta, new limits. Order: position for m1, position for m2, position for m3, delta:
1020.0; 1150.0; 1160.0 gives 0.41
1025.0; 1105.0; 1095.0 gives 0.42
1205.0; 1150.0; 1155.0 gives 0.51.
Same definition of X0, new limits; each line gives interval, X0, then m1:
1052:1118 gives 0.10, 5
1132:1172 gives 0.06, 3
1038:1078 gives 0.06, 3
